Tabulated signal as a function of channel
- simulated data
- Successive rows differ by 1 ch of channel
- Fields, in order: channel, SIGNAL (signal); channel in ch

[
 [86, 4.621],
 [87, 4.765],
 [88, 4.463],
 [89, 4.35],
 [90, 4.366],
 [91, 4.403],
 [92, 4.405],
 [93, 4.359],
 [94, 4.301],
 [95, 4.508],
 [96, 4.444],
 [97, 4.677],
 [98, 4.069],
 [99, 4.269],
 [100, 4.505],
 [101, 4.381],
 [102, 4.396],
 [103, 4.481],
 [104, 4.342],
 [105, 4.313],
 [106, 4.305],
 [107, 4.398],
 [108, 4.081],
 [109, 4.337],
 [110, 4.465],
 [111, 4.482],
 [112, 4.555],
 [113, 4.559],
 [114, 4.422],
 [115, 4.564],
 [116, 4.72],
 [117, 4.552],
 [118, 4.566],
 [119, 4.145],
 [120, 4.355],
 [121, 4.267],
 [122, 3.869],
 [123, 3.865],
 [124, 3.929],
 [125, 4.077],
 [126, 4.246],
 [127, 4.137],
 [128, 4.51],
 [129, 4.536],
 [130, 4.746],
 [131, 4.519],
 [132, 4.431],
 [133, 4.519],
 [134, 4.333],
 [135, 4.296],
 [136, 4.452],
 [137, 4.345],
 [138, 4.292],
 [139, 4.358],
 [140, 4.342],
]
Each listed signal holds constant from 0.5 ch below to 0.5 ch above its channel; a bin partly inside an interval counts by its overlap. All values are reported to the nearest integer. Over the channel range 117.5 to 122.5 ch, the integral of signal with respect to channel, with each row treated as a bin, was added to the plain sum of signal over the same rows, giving 42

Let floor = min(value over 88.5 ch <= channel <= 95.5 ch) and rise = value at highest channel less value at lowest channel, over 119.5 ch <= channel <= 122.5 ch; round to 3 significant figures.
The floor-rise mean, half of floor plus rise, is 1.91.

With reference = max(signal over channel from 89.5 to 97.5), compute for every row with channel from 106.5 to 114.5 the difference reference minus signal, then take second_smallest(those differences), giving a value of 0.12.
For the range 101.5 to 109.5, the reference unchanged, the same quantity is 0.28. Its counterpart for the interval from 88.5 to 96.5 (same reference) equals 0.23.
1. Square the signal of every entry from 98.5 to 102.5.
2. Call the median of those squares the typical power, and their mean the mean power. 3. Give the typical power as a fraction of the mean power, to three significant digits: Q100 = 1.00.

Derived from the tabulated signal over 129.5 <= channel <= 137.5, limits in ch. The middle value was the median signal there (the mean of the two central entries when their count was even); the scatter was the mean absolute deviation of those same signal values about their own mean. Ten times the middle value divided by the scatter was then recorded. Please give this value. 424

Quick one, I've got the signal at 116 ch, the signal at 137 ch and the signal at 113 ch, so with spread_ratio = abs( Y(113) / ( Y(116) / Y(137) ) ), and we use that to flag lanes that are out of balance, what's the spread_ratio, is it 4.20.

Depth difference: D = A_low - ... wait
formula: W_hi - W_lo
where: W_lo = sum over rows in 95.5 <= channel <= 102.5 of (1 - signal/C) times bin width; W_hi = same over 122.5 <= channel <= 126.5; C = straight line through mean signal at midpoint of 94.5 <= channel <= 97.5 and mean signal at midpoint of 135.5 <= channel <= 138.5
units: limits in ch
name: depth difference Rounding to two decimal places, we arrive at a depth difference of 0.14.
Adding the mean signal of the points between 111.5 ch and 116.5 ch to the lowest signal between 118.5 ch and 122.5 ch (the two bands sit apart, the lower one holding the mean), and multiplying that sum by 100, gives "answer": 843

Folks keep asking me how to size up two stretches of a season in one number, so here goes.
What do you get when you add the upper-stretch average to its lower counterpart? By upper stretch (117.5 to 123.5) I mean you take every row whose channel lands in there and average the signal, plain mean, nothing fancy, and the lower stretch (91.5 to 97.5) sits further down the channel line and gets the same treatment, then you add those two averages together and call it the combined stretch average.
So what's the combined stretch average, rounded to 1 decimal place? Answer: 8.6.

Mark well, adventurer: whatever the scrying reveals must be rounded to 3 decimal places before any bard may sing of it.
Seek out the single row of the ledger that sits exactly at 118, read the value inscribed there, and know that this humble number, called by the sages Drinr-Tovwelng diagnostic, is 4.566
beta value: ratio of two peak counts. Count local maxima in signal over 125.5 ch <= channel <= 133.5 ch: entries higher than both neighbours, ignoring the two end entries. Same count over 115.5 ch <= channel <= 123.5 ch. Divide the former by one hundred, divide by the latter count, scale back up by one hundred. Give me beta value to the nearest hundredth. 0.50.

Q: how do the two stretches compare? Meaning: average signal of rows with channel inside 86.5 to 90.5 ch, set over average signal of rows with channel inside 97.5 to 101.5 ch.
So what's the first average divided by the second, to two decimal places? 1.04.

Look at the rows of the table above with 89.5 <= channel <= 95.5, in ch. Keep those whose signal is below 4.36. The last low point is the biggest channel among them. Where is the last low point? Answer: 94 ch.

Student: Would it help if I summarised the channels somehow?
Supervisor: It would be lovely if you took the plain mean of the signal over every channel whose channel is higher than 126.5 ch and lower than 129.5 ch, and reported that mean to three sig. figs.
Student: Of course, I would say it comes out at 4.39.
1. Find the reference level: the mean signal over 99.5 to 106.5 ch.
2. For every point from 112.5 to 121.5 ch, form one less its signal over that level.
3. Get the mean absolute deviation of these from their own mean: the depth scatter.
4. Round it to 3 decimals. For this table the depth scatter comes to 0.033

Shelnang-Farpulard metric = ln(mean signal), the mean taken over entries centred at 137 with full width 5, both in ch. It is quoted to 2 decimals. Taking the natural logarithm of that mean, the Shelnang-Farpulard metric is 1.47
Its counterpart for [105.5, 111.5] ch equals 1.47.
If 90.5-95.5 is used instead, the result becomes 1.48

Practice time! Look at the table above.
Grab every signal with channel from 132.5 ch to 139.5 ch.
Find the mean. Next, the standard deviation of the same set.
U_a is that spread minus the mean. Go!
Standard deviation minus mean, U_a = -4.29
